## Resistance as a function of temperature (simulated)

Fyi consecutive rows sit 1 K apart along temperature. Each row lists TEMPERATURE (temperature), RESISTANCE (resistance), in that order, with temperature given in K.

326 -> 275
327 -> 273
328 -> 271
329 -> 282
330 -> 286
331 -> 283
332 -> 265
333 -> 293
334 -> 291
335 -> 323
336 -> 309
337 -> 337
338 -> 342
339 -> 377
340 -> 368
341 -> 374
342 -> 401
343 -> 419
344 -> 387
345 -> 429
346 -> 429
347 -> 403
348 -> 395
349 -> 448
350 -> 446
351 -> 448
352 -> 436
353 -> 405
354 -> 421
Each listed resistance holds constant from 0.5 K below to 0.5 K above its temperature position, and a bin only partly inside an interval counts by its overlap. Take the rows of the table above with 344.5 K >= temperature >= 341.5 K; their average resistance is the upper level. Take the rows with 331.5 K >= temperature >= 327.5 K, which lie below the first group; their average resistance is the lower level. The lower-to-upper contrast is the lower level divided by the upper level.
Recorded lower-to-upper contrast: 0.70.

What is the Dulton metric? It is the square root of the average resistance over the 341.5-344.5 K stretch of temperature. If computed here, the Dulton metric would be 20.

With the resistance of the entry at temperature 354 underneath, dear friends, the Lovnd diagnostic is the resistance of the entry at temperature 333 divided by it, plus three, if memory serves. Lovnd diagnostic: 3.70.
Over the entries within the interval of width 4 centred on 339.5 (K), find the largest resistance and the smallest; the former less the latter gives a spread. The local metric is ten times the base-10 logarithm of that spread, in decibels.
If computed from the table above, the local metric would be 15.4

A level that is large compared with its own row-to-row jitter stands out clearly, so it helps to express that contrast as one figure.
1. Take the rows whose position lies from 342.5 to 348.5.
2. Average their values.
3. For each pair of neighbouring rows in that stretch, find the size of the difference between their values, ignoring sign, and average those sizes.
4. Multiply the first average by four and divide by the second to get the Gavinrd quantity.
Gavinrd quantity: 76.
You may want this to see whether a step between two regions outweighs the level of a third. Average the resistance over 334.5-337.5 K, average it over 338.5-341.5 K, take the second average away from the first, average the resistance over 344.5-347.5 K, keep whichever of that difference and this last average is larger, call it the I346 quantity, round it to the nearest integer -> 420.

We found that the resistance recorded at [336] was 309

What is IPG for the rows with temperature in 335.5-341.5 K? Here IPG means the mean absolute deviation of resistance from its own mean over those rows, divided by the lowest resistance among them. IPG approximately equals 0.07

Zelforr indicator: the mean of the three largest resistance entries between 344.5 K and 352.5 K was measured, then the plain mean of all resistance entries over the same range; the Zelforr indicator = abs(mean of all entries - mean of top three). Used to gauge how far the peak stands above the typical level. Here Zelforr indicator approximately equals 18.1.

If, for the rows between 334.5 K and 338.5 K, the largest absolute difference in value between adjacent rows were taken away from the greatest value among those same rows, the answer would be 314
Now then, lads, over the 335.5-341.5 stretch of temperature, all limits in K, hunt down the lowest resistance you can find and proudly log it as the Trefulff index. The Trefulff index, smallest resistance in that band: 309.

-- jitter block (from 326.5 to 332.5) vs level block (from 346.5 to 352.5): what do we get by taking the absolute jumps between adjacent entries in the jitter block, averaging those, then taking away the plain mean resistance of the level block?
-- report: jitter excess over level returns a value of -422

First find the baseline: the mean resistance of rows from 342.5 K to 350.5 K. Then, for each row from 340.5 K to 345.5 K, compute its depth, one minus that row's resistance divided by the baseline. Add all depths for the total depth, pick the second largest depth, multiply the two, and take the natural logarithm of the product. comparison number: -4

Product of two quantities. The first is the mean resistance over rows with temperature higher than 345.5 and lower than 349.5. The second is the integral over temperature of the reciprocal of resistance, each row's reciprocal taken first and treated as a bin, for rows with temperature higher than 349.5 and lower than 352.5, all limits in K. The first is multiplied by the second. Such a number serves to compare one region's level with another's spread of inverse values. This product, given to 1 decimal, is 2.8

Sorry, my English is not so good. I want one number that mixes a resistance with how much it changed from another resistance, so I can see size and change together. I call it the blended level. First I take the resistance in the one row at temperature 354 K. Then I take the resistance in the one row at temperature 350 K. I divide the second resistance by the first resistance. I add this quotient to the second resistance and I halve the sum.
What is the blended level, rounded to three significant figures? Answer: 224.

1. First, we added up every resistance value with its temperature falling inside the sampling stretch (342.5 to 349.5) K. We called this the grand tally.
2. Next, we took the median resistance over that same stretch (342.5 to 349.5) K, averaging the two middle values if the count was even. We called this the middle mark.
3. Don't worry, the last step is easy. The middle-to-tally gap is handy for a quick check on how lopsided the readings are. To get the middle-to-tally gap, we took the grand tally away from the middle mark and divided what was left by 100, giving -25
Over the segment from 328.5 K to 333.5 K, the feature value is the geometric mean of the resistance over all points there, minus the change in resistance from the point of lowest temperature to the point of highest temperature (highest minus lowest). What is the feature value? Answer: 271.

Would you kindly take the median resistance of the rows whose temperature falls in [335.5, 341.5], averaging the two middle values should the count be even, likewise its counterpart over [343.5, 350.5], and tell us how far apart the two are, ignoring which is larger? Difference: 74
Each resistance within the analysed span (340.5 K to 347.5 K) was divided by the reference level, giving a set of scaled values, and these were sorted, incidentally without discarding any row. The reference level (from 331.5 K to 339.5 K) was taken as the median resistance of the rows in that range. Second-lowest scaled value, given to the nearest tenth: 1.2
